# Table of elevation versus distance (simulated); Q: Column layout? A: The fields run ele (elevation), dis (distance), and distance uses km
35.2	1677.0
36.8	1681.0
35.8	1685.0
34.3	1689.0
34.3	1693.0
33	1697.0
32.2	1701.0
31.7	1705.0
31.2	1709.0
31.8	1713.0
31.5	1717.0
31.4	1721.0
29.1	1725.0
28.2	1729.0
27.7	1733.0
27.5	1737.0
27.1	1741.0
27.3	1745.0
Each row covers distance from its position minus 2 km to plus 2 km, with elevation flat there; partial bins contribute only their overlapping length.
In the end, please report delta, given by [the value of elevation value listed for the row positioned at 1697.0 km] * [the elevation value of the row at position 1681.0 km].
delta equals 1214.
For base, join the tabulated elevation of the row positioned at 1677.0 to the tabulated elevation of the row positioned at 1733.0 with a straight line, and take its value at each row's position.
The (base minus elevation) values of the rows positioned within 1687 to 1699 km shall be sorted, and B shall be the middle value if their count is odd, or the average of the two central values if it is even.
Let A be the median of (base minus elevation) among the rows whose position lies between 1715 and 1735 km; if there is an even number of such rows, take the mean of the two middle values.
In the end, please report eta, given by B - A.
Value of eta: -0.38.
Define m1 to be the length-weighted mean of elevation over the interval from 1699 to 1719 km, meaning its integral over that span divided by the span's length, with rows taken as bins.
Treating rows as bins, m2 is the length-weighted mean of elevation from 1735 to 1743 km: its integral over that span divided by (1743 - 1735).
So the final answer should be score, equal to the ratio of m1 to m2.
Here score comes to 1.16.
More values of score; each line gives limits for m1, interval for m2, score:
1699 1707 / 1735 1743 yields 1.17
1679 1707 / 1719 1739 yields 1.18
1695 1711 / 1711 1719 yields 1.01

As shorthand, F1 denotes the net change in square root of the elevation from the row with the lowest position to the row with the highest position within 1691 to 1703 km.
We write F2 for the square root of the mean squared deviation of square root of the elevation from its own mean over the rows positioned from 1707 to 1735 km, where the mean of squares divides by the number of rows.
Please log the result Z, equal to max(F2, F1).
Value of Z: 0.15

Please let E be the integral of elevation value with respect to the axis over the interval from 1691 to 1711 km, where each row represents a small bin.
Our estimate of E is 650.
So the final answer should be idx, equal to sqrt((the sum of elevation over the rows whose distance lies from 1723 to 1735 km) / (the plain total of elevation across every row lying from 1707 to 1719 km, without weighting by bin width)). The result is 0.95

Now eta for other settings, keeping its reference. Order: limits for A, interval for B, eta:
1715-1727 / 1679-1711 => 1.06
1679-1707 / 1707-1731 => -0.17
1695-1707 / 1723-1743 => -0.08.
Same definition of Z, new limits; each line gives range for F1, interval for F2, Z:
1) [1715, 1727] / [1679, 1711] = 0.16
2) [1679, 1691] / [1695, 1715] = 0.05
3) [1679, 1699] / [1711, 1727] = 0.10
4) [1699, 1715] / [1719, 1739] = 0.13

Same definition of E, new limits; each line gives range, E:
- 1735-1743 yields 218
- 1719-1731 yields 355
